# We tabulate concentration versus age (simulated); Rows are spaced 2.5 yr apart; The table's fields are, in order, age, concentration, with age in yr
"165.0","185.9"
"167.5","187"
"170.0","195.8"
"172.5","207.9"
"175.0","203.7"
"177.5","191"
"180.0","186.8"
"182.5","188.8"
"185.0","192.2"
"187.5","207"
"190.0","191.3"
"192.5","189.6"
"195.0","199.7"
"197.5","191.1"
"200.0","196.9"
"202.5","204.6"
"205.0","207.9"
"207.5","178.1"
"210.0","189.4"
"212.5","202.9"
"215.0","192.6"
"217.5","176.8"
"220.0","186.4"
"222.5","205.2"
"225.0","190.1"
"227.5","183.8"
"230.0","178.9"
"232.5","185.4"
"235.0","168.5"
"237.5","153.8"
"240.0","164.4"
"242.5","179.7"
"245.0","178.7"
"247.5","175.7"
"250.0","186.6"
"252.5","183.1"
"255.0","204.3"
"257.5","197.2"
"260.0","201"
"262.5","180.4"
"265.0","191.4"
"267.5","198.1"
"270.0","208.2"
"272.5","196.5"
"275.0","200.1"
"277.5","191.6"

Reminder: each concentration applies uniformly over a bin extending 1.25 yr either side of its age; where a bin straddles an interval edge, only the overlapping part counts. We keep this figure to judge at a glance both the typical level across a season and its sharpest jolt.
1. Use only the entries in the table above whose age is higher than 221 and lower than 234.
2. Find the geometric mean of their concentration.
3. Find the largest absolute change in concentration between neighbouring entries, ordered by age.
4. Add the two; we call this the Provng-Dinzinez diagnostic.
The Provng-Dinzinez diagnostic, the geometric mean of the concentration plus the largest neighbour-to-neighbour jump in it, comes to 204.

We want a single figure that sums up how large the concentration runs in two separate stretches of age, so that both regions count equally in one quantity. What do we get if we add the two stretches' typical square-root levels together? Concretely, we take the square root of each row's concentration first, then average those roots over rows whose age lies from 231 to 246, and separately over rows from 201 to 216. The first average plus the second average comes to 27.1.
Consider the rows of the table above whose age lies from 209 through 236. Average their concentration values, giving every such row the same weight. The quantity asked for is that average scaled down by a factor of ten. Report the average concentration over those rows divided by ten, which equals 18.7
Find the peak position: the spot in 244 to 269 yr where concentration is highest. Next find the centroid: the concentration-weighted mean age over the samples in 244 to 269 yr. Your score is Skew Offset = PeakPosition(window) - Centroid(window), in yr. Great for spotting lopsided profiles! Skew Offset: -1.4 yr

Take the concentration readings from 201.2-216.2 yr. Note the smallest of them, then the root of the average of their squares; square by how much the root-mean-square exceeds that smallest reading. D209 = 327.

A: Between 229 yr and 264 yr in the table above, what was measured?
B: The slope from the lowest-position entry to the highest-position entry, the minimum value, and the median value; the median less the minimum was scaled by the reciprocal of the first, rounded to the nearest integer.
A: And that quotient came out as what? 569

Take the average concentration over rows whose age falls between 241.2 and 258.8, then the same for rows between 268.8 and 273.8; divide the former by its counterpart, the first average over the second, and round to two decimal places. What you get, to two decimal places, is 0.92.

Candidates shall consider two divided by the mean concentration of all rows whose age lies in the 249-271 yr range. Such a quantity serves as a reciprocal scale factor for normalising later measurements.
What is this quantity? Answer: 0.0103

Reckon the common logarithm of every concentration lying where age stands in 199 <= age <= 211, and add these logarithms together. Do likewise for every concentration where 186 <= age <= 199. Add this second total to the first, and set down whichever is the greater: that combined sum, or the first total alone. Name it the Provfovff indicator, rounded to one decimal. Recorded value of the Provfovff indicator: 22.9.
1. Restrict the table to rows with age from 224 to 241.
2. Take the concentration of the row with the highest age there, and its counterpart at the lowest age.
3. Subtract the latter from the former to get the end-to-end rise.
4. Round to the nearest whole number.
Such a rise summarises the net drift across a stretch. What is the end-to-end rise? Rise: -26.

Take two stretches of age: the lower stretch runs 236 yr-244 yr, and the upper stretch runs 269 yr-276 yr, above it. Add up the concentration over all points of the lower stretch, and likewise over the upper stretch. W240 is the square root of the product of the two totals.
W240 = 549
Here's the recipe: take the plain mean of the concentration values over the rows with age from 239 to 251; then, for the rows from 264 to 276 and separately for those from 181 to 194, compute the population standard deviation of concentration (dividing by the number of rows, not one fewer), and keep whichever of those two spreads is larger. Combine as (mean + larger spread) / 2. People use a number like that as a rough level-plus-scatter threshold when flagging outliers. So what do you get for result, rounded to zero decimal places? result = 92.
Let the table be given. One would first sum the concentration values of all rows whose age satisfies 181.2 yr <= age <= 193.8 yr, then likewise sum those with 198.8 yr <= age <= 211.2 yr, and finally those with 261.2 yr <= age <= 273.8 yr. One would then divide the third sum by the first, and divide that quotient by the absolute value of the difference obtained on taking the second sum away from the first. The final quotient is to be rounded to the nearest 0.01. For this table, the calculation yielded 0.13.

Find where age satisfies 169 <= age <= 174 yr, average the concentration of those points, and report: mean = 202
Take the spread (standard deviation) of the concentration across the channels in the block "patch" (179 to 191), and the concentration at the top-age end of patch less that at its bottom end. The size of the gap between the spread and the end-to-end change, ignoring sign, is 3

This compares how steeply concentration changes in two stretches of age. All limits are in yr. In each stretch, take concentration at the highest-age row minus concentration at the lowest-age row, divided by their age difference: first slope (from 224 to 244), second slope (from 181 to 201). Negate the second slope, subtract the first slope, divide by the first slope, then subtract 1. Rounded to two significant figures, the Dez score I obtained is -1.2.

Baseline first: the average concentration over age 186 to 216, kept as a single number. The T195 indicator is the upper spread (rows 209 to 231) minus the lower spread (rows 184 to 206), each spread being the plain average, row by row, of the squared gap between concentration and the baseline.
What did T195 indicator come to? 73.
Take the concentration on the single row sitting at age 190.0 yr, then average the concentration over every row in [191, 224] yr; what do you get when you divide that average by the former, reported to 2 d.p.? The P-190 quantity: 1.01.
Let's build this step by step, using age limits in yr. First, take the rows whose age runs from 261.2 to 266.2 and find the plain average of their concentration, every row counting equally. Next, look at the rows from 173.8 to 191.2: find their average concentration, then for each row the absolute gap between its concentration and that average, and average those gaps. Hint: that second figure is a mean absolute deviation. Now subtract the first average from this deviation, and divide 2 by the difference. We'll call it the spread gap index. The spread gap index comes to -0.0111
